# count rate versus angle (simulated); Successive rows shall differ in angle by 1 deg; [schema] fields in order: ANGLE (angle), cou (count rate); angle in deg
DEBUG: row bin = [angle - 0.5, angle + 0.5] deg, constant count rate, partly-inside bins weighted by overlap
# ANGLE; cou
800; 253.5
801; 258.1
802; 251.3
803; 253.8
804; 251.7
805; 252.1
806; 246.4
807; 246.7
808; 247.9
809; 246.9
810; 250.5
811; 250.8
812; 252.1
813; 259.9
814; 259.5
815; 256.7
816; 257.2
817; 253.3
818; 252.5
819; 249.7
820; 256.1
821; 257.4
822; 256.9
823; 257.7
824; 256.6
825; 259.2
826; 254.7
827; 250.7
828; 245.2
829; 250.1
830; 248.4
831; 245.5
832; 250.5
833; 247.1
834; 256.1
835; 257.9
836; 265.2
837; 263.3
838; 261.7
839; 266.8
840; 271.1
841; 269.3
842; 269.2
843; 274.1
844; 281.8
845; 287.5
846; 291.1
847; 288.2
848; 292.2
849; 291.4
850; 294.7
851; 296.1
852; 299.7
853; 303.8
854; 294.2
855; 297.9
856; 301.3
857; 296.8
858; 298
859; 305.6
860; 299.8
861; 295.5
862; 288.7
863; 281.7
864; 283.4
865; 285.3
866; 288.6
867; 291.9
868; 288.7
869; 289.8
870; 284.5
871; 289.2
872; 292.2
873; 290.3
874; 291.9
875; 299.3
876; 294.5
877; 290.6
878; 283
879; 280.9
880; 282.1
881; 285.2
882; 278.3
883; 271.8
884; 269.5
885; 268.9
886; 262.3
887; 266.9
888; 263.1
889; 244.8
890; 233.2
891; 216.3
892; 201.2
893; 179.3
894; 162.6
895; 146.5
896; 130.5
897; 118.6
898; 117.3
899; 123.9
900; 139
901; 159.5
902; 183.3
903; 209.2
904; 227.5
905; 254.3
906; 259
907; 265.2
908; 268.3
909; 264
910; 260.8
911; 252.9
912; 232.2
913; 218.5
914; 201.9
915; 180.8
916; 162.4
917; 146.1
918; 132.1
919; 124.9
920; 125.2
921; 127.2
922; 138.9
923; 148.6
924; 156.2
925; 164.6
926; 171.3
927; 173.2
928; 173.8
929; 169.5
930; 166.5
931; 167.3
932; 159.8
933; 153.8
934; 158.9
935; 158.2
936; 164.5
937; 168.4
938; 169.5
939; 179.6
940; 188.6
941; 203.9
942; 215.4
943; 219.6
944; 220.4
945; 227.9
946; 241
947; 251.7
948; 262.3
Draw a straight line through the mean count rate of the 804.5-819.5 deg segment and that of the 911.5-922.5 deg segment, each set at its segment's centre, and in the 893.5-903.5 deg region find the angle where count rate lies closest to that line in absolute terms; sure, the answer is 902 deg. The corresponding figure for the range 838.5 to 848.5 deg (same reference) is 839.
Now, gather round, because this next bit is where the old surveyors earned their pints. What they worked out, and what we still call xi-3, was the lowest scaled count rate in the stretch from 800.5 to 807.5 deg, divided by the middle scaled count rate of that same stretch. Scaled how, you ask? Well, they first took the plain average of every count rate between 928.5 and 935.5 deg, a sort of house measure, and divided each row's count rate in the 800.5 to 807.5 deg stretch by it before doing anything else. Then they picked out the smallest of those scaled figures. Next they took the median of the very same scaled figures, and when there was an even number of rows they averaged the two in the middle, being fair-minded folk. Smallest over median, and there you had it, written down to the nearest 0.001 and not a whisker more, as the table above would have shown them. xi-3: 0.979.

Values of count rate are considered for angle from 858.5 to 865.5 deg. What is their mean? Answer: 291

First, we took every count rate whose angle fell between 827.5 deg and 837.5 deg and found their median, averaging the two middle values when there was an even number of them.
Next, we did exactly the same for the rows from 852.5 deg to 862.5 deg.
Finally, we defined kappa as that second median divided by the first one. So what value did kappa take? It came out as 1.19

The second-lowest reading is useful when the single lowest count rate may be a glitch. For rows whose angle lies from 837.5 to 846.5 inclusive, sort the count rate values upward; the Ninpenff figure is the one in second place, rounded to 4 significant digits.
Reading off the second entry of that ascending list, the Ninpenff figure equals 266.8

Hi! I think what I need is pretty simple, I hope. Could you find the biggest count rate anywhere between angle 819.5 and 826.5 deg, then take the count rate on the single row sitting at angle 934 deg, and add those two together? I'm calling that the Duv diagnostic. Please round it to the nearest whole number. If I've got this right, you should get 418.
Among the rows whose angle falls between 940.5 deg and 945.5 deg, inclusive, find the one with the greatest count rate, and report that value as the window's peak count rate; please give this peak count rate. 227.9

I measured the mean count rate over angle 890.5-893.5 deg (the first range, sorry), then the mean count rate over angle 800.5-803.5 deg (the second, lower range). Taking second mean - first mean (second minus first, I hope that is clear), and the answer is 55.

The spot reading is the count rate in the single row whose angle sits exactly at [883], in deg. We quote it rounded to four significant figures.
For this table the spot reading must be 271.8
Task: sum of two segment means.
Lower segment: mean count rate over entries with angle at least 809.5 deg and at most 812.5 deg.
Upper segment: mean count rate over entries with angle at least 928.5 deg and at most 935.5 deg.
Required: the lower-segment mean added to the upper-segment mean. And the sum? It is 413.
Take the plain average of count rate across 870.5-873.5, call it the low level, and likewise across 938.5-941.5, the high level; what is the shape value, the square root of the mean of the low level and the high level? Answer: 15.5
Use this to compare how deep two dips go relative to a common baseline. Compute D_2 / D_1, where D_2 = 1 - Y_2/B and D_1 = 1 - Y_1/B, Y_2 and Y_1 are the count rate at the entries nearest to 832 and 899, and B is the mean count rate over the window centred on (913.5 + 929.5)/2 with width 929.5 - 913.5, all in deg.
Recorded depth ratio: -2.9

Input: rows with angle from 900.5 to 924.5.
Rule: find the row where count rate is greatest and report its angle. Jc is 908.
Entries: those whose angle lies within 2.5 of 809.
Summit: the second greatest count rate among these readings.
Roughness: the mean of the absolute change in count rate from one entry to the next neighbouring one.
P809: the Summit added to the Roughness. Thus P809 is 252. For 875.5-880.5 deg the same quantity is 294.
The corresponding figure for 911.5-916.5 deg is 236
